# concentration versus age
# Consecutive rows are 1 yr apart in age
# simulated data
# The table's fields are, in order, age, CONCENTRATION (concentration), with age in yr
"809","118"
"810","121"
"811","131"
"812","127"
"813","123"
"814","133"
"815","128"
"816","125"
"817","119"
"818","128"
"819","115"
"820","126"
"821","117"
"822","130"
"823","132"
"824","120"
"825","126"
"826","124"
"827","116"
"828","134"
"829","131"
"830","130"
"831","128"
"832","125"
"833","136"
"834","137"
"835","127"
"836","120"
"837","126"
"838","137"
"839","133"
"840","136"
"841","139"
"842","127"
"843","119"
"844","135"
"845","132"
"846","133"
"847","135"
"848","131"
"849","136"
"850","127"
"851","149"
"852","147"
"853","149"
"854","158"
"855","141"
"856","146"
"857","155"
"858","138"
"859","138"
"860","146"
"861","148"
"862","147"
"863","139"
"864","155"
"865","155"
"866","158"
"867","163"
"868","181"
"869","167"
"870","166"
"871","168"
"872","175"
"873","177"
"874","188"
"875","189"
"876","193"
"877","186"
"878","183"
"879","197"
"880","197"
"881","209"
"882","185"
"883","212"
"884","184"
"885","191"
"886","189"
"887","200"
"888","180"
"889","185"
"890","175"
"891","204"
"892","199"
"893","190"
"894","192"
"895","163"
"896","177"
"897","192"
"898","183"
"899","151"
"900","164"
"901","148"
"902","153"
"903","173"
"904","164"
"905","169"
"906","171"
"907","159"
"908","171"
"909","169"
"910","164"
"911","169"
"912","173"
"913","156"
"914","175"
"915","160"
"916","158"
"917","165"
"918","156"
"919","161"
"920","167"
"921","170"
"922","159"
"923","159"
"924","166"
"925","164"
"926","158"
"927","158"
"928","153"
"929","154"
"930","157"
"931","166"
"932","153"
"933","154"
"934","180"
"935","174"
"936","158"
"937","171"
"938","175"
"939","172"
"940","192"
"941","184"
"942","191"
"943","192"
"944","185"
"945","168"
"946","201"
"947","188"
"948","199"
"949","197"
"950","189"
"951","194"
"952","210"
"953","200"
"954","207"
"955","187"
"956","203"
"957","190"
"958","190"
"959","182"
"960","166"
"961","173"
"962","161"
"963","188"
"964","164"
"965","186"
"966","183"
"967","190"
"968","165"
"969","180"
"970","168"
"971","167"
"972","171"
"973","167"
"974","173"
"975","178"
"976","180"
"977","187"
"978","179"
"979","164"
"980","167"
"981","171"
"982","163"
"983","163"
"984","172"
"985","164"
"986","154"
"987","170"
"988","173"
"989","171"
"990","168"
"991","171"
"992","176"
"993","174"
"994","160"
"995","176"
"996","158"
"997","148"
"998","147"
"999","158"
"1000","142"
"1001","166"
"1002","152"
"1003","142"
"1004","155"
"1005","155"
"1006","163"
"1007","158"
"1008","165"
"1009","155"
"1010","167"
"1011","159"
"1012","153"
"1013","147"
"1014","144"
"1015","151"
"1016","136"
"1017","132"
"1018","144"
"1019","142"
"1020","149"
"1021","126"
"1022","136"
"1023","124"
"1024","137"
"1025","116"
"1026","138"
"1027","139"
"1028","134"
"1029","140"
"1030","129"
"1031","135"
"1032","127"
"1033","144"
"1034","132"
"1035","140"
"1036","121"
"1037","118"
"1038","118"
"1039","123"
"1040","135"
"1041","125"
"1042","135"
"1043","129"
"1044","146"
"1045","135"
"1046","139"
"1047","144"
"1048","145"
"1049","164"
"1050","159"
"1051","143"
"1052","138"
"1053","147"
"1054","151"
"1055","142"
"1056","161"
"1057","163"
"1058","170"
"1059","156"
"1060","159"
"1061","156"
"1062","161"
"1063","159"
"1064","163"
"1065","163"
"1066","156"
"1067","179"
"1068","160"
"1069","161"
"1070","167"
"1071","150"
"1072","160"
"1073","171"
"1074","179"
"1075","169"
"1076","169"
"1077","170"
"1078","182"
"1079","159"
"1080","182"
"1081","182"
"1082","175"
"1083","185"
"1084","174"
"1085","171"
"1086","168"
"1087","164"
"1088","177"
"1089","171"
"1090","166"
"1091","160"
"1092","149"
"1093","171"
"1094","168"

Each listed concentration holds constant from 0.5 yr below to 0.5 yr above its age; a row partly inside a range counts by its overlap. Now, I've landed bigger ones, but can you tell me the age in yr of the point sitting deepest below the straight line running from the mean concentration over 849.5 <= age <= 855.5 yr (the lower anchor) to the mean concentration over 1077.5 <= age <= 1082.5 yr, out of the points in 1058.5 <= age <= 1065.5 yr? 1061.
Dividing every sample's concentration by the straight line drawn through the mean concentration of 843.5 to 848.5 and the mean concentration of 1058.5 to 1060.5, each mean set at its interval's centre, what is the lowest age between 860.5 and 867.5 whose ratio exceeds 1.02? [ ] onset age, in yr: 861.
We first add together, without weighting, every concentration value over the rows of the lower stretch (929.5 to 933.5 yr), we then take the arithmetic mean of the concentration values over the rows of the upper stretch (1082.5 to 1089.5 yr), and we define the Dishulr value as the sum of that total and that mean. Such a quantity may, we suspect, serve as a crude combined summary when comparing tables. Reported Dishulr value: 803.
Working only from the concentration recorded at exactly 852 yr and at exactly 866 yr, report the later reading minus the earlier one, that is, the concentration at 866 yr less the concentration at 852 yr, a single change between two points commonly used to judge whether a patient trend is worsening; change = 11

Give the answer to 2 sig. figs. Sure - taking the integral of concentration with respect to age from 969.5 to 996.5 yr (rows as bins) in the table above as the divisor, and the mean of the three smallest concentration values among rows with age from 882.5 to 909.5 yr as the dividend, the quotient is 0.033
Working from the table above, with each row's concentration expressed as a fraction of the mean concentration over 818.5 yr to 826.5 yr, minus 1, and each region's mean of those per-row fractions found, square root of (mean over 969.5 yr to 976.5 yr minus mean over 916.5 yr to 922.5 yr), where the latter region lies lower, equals 0.27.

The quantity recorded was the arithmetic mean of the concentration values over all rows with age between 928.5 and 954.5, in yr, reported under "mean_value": 181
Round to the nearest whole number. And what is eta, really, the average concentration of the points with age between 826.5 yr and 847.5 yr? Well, 130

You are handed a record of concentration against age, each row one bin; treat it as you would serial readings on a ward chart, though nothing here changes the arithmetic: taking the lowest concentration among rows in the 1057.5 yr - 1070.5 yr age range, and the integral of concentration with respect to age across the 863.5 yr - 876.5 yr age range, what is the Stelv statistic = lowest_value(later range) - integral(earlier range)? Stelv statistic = -2079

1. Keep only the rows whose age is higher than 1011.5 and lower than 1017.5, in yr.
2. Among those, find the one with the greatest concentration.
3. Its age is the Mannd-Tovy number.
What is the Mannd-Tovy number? 1012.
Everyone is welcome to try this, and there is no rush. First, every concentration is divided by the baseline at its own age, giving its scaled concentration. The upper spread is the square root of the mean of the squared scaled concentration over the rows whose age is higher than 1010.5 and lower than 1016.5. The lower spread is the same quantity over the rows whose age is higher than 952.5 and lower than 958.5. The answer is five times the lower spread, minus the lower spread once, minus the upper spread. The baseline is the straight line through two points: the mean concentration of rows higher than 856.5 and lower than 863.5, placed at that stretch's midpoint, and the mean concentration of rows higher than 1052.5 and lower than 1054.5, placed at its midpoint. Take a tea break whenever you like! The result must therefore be 4.35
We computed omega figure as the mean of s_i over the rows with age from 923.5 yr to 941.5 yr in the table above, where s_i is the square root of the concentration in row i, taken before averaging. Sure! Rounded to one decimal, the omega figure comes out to 12.9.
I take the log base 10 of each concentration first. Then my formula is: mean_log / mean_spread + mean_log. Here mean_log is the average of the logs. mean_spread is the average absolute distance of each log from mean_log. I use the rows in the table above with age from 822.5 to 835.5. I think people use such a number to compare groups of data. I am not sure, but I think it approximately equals 132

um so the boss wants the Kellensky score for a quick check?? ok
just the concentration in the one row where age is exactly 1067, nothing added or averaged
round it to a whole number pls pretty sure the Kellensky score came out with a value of 179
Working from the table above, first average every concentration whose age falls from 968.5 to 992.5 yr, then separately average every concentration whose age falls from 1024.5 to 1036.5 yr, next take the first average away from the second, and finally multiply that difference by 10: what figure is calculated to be -378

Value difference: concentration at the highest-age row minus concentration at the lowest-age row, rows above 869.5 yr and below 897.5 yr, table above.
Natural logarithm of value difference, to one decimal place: 3.3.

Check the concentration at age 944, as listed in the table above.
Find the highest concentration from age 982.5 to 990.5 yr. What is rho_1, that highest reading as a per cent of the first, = 94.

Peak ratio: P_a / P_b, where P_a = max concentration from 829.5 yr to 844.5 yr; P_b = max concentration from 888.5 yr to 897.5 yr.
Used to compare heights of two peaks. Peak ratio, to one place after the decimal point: 0.7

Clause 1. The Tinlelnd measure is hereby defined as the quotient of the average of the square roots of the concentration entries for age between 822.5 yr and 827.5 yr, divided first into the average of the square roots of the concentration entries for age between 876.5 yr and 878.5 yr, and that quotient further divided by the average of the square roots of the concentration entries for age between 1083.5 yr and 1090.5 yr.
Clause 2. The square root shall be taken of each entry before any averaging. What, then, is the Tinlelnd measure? 0.094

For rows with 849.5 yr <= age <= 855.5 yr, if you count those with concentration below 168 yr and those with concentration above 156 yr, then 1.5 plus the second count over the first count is 1.7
